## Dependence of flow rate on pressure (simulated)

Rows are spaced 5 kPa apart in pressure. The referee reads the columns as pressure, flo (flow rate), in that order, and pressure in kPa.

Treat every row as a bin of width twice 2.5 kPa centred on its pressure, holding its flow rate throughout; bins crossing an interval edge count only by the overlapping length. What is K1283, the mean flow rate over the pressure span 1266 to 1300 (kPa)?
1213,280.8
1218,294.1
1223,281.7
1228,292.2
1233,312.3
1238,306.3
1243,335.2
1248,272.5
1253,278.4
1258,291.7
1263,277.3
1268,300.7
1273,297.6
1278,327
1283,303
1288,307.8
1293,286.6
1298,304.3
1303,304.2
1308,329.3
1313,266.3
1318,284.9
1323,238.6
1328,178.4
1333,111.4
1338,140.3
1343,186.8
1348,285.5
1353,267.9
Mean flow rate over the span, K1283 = 304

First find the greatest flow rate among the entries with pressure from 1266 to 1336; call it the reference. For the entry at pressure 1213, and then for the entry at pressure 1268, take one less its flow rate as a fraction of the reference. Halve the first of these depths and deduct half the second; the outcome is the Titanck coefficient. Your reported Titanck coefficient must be 0.03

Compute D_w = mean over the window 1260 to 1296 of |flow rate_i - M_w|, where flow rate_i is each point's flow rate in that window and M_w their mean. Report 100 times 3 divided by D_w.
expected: 27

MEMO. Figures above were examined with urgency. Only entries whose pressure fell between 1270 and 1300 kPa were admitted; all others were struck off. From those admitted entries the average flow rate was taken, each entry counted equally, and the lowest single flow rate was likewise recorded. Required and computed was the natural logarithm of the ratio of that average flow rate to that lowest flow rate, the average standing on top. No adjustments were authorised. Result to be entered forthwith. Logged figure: 0.060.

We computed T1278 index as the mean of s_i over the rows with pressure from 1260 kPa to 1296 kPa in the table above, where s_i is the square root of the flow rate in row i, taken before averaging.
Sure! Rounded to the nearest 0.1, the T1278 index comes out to 17.3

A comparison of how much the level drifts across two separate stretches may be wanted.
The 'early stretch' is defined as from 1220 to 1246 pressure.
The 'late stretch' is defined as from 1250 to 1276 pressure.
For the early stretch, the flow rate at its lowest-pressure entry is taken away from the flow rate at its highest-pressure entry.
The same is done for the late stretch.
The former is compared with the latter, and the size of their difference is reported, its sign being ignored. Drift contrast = 34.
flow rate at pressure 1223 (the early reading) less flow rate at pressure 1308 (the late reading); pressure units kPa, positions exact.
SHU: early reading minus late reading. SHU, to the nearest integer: -48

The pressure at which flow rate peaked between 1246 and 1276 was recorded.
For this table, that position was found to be 1268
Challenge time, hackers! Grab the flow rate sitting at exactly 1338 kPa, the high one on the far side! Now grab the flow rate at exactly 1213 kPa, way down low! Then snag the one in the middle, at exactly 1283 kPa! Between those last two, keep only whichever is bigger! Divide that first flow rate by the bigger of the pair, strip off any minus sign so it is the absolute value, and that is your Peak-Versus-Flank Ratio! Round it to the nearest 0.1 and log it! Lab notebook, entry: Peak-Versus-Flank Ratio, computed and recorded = 0.5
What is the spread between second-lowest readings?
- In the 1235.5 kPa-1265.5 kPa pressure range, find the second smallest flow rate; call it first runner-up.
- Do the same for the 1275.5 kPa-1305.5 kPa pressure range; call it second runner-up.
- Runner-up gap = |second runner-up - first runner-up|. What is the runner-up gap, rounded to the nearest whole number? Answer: 26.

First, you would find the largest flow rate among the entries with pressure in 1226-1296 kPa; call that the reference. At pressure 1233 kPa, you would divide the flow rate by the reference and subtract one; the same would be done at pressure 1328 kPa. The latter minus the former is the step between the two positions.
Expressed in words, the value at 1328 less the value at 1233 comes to -0.40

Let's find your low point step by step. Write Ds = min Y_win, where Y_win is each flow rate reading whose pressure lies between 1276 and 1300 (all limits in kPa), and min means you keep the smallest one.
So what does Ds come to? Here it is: 286.6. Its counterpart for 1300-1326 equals 238.6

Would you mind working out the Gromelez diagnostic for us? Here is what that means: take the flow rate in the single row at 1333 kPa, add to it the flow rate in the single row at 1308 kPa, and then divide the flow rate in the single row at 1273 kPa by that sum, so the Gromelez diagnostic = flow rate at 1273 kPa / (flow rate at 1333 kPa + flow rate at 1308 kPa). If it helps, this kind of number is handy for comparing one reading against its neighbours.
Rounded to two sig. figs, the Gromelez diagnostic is 0.68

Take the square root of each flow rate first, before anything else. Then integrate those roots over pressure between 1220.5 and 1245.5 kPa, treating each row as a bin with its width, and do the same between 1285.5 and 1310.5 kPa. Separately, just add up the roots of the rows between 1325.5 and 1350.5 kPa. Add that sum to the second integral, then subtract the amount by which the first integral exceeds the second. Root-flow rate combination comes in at 505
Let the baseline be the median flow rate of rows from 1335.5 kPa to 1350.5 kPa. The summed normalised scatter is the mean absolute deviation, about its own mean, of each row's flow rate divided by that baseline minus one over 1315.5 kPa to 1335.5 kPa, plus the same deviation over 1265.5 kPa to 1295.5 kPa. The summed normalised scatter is 0.361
